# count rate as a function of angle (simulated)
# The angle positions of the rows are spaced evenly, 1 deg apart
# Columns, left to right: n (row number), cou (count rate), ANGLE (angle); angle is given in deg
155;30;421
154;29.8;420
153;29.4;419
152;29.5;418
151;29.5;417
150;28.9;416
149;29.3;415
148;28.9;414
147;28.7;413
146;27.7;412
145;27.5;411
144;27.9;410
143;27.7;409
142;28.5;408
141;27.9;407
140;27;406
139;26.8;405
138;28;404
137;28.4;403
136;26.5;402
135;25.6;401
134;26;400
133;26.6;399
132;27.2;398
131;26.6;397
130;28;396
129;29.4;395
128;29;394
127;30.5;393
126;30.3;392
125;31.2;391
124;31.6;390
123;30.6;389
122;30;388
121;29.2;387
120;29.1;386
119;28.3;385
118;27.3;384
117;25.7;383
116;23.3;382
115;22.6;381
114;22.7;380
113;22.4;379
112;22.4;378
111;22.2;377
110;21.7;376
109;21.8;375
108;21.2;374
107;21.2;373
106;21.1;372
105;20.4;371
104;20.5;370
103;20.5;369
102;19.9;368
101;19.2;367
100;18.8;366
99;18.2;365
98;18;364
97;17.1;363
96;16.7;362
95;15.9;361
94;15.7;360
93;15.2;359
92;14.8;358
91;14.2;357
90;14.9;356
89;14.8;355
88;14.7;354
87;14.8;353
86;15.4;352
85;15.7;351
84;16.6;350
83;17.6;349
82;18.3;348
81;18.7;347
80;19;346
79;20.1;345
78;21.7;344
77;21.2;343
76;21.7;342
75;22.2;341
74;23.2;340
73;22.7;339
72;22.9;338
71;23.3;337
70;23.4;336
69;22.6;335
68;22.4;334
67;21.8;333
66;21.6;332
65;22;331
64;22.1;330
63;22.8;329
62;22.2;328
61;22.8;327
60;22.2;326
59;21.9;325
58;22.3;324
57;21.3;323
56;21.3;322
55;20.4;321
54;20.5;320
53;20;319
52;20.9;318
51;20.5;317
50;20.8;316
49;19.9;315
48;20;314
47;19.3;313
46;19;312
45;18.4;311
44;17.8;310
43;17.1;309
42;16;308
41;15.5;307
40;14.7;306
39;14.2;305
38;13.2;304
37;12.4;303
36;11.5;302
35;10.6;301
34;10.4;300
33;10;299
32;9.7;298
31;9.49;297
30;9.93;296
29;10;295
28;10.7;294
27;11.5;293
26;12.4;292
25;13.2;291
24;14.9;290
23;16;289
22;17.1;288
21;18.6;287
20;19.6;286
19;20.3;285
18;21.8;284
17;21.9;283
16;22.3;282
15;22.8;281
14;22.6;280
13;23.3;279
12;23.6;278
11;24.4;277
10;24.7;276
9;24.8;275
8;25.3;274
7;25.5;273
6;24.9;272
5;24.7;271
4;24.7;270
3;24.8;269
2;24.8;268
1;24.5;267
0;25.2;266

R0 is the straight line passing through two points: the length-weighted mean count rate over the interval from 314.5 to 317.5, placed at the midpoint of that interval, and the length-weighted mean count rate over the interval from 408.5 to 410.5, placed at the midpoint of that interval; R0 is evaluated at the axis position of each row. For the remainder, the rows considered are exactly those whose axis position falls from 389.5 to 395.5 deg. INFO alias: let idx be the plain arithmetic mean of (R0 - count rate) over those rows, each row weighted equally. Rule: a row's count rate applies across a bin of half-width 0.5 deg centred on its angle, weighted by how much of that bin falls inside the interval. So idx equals -3.9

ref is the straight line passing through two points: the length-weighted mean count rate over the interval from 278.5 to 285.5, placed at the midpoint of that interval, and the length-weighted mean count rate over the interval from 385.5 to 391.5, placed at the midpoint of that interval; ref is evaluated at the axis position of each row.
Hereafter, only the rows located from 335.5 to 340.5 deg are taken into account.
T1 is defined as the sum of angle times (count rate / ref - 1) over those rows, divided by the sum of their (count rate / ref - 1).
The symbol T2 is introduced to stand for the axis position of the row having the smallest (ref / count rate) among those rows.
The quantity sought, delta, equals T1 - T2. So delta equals 2.1 deg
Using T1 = 338.1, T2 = 336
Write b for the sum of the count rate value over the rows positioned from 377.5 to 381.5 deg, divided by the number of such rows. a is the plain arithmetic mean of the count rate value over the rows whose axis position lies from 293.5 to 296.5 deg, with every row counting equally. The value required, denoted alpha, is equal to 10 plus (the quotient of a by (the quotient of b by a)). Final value 15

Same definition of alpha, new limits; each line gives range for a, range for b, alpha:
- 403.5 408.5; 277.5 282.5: 43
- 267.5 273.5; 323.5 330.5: 38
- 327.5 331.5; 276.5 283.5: 32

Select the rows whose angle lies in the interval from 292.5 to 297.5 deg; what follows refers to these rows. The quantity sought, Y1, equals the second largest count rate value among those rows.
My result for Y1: 10.7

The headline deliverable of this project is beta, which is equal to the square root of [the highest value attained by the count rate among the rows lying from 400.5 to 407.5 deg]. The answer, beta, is 5.3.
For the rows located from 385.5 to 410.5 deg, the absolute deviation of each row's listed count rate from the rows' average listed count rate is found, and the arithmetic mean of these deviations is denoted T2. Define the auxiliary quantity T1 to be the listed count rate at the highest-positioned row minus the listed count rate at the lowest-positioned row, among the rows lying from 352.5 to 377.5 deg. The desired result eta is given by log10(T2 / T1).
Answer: -0.7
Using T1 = 7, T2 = 1.4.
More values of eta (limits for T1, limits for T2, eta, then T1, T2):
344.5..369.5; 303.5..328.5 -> 0.7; 0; 2.2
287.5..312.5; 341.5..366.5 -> 0.0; 2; 1.9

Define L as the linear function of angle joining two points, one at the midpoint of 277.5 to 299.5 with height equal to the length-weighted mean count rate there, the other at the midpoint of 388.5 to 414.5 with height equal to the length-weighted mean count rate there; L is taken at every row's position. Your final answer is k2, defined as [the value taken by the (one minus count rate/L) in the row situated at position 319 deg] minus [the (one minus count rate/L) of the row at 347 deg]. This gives -0.19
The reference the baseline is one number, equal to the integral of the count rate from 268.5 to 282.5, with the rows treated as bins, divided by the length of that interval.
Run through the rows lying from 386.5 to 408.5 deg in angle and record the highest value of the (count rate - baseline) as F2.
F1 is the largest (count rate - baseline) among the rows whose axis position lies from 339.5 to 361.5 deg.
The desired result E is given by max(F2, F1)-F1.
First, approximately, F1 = -1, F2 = 7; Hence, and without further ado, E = 8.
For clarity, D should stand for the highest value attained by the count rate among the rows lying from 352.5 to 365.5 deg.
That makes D 18.2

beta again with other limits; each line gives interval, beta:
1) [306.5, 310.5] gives 4.2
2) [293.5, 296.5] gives 3.3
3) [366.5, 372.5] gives 4.6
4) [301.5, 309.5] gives 4.1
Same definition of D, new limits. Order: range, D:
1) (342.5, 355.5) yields 21.7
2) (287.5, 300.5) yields 17.1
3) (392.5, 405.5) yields 30.5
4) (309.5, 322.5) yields 21.3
